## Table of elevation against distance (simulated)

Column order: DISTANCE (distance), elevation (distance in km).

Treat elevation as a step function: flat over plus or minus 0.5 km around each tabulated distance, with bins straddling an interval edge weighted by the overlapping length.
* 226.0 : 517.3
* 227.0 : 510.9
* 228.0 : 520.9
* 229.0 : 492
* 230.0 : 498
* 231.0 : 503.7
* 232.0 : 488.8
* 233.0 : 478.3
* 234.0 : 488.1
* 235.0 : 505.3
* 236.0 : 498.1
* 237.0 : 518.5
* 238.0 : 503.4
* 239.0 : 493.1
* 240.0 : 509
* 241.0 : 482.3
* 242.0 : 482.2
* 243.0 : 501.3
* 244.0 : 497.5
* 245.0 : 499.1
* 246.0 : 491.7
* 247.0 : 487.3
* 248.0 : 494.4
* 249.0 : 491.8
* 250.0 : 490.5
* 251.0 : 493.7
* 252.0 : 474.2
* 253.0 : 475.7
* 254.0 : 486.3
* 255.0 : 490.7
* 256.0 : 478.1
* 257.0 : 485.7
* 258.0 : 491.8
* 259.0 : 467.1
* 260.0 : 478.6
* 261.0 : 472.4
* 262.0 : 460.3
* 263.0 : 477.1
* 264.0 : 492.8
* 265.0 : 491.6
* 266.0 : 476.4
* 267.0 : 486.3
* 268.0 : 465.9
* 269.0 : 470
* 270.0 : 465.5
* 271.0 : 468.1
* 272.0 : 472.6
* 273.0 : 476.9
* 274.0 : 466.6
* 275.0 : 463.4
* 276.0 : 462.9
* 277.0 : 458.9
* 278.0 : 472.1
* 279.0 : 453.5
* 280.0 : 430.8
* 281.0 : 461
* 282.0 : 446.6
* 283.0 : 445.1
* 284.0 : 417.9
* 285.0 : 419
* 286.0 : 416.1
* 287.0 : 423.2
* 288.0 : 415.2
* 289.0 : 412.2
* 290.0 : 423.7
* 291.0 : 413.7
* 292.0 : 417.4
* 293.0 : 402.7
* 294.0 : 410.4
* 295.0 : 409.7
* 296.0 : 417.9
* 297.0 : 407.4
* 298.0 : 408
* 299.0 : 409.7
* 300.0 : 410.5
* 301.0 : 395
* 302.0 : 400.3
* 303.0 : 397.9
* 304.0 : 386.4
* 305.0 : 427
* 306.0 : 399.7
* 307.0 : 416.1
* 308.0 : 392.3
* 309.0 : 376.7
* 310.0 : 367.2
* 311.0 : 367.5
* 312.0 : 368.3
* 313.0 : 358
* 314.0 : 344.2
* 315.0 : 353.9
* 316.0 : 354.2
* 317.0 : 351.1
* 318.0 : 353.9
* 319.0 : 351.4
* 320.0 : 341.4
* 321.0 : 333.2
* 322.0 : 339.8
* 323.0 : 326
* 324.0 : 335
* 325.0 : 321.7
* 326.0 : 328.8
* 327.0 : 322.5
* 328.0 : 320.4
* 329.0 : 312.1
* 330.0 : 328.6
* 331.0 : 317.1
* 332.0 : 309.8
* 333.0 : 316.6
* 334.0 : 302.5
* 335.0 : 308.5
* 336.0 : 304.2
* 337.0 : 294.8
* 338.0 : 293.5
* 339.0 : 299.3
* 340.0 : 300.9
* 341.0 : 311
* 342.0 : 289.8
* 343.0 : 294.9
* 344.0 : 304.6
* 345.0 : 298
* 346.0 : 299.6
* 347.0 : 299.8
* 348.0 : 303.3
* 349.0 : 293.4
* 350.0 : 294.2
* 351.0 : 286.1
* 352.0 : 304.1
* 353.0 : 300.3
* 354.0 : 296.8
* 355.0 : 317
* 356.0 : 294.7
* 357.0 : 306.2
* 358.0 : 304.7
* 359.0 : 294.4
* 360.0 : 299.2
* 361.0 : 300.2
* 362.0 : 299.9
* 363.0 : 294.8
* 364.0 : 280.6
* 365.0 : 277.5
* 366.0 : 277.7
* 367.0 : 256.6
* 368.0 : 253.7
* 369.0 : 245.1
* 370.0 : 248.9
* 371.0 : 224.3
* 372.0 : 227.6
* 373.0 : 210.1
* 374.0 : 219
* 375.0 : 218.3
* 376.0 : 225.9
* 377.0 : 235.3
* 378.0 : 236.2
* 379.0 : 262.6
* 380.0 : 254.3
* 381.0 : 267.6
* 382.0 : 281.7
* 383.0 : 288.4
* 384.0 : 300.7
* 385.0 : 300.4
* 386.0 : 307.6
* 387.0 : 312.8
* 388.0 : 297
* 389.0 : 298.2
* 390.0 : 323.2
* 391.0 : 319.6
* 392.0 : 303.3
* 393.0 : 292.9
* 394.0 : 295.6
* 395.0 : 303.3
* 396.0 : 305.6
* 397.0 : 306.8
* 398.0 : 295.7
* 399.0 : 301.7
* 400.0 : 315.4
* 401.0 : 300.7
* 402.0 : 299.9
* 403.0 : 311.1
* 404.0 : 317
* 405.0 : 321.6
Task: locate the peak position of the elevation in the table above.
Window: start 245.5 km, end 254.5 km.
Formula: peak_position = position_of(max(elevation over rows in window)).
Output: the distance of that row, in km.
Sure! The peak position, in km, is 248.0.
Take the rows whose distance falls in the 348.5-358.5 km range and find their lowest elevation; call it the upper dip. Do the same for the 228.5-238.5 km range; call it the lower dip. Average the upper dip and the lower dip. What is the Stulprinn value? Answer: 382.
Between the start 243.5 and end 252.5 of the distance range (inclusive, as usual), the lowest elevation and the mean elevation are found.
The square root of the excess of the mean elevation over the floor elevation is 4.1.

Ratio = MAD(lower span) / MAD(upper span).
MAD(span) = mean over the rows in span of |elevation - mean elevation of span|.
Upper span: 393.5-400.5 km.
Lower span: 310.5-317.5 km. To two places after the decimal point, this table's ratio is 1.35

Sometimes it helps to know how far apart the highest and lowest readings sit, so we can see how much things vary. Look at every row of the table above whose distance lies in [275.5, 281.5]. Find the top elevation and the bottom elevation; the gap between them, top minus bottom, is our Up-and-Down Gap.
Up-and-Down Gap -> 41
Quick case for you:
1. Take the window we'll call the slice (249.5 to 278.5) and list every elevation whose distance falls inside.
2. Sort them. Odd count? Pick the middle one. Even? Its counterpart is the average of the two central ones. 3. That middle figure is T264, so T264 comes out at 476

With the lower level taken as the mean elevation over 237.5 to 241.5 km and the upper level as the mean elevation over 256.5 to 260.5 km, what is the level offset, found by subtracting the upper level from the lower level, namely 16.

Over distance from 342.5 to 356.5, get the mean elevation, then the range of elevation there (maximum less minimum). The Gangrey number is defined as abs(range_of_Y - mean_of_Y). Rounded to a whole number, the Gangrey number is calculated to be 268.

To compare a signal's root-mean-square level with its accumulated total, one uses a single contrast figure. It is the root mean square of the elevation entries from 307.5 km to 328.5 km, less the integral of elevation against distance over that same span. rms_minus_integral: -6959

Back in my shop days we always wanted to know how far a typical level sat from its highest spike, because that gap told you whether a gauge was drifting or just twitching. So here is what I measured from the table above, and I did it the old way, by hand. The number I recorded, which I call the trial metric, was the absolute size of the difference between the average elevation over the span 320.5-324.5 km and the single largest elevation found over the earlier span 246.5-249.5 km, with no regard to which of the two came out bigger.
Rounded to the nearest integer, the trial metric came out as 161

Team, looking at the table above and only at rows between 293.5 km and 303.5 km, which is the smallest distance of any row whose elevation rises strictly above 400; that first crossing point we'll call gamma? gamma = 294.0 km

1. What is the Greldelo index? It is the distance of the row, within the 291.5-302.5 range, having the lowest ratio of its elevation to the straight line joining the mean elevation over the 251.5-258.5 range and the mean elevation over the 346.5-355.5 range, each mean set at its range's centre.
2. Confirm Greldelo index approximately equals 293.0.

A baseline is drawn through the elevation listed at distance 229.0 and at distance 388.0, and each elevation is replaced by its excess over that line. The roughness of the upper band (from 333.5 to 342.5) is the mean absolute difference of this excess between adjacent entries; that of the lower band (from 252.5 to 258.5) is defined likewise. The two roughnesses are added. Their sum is 16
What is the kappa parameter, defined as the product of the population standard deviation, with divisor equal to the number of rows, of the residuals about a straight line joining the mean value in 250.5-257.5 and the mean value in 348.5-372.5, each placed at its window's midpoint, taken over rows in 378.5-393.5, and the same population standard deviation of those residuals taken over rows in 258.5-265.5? 367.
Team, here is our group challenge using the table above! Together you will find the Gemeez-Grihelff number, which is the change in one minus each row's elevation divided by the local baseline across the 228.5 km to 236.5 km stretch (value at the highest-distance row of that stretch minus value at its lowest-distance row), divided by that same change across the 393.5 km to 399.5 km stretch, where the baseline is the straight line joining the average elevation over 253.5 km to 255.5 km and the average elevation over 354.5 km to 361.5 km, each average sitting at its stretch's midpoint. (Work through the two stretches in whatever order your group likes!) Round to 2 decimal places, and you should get 0.45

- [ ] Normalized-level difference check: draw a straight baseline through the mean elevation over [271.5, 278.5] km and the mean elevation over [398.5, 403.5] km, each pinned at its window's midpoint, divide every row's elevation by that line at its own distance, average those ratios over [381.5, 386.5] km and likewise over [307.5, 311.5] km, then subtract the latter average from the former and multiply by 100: 1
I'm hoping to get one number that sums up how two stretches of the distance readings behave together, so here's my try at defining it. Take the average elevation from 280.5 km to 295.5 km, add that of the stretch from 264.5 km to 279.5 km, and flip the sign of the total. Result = -892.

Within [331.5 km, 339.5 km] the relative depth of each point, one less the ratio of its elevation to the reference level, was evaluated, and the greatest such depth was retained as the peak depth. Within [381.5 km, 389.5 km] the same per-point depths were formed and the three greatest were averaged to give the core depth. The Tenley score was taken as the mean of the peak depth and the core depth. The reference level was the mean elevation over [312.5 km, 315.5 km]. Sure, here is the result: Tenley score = 0.17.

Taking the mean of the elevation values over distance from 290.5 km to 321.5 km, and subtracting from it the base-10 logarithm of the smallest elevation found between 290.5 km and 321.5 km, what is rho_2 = 383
